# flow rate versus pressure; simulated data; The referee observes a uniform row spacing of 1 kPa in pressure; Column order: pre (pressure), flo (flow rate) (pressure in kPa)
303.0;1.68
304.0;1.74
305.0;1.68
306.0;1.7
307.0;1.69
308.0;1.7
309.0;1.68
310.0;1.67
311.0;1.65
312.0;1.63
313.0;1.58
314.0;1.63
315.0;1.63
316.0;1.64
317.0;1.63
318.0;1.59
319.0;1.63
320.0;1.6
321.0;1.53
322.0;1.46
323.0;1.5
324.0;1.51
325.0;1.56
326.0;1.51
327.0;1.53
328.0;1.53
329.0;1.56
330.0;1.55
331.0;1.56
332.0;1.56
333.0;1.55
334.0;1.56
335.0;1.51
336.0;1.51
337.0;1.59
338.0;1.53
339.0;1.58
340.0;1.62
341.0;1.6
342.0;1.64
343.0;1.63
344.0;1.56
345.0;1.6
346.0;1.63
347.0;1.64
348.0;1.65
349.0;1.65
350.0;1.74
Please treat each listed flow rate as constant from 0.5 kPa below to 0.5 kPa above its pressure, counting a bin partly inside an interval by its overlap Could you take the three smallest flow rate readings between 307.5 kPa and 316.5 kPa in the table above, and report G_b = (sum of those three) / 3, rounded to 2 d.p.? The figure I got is 1.61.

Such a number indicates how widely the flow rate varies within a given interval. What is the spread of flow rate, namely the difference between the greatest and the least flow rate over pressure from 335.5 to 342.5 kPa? 0.130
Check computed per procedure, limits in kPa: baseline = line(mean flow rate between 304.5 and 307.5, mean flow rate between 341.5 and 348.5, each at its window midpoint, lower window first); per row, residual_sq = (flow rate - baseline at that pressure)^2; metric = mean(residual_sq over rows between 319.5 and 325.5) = 0.020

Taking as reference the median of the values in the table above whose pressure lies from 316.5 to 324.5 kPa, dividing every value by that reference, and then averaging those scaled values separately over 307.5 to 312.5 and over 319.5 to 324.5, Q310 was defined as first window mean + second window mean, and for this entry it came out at 2.04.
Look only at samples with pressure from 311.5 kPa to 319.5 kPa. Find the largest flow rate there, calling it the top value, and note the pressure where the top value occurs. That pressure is 316.0 kPa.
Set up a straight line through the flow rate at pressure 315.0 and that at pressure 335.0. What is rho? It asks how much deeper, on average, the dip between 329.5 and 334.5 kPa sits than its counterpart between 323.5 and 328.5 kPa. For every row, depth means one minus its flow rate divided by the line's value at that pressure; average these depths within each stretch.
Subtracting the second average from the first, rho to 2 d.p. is -0.04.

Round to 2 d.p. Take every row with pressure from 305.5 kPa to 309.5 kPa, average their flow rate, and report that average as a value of 1.69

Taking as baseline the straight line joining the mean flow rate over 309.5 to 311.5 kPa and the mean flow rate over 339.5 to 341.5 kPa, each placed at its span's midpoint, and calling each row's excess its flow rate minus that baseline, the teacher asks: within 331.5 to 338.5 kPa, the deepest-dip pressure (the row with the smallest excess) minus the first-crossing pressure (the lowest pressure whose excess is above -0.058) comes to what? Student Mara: -2 kPa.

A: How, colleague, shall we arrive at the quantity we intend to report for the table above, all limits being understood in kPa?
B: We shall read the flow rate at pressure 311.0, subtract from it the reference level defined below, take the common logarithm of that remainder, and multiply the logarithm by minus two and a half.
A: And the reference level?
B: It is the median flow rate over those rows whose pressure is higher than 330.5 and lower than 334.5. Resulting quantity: 2.61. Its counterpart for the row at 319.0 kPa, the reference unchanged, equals 2.89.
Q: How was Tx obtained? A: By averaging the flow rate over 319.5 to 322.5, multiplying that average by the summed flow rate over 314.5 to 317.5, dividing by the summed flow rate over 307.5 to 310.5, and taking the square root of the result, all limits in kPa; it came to 1.22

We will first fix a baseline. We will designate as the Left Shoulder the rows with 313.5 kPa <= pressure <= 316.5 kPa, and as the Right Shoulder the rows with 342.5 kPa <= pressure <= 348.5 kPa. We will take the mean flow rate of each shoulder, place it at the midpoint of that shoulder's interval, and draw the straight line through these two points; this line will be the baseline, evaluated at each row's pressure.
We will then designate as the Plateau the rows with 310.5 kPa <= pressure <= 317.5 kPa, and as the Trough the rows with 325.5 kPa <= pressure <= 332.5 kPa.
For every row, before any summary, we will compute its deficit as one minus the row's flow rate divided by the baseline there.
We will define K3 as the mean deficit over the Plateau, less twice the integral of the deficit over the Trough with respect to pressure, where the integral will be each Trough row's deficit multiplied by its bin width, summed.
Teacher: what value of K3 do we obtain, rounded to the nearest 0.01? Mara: -0.72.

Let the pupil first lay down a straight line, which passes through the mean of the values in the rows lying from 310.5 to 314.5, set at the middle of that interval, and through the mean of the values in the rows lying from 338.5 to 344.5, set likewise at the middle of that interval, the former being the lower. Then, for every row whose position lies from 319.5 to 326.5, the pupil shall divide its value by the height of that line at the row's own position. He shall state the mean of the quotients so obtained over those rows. 0.94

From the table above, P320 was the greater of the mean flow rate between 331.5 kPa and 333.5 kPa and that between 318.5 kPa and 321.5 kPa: 1.59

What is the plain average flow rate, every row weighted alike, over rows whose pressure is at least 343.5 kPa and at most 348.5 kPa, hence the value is 1.616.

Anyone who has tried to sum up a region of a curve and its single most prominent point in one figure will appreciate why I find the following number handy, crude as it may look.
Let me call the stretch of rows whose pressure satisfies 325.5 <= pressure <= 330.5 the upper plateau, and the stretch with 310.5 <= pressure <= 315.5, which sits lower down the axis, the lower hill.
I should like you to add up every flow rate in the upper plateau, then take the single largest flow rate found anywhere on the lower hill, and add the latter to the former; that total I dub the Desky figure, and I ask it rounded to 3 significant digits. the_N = 9.33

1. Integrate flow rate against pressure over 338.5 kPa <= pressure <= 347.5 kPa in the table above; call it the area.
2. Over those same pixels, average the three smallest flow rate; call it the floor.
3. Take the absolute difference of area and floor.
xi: 12.9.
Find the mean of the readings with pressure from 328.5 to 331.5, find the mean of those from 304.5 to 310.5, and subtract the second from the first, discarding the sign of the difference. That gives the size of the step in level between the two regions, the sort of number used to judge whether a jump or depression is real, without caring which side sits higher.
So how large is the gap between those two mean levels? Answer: 0.13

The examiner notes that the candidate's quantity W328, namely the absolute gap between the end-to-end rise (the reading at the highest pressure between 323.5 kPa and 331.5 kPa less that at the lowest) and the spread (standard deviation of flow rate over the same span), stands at 0.03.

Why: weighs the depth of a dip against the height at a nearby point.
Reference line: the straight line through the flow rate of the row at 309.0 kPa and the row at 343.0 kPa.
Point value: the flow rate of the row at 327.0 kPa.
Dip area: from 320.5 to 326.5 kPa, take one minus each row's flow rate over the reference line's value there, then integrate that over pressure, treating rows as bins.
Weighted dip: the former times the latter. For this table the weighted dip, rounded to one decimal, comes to 0.8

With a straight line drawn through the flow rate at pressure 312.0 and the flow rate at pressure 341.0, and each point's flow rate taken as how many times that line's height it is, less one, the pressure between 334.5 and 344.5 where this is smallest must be 335.0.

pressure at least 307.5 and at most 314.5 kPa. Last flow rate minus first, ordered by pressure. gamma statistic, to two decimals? -0.07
